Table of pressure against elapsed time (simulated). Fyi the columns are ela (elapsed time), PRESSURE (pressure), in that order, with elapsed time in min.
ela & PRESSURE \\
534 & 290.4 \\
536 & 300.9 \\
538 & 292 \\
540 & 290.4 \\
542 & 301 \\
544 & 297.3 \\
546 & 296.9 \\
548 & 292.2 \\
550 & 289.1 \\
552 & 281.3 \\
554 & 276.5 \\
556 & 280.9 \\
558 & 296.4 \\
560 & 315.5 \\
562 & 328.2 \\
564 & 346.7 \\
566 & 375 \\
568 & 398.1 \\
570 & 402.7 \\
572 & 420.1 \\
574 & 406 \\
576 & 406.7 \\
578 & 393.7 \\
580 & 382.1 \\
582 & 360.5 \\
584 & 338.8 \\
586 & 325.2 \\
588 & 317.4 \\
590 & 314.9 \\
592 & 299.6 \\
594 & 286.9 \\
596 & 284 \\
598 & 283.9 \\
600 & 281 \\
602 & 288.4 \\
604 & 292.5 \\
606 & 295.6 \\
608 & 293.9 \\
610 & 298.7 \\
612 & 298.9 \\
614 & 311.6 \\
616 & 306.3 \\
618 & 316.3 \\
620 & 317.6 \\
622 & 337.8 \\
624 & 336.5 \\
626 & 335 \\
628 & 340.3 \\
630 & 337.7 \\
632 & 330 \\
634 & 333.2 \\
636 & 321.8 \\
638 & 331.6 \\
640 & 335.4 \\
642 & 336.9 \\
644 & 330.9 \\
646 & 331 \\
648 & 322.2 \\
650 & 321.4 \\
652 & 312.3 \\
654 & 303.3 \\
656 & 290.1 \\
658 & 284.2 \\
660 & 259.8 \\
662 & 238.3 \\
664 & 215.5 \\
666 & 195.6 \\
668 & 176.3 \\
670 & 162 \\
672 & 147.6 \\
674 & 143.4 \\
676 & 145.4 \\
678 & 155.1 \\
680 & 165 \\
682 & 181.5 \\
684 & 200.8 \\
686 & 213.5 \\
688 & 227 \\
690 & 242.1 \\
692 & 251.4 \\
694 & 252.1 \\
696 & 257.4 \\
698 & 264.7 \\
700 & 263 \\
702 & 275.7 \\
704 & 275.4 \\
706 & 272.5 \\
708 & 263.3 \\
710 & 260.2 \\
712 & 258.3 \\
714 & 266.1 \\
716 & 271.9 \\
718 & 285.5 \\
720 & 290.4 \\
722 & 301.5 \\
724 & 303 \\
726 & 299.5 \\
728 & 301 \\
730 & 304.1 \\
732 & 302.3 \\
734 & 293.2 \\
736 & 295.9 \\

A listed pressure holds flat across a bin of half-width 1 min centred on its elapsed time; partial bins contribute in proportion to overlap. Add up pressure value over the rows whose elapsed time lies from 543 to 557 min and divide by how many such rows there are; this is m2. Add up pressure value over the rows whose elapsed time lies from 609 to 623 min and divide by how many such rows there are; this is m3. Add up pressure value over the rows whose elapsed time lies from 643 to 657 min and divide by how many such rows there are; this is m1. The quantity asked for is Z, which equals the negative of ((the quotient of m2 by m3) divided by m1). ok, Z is -0.0029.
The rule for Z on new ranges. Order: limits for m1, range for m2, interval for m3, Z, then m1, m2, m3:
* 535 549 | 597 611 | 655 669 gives -0.0041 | 296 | 291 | 237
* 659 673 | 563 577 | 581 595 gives -0.0062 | 199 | 394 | 320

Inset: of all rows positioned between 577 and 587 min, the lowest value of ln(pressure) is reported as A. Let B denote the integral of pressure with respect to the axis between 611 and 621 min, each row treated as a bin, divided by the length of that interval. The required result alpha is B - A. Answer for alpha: 304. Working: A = 5.78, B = 310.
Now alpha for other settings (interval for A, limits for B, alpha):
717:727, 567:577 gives 401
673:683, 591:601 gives 282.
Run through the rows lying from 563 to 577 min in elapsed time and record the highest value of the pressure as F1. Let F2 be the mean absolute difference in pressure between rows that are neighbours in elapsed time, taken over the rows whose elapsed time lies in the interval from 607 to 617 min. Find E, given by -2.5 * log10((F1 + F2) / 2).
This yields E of -5.82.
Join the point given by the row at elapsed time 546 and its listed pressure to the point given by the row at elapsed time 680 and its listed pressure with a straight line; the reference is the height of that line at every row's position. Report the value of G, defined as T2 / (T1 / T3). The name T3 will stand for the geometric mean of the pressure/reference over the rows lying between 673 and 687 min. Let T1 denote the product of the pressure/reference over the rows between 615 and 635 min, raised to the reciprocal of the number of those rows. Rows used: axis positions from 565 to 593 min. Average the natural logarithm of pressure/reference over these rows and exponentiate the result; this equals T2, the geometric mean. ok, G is 0.9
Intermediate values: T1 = 1.50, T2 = 1.38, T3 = 1.0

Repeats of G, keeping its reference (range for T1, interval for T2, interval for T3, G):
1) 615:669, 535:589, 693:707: 1.5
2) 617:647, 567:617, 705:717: 1.7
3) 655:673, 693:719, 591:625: 2.1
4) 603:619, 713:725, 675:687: 1.9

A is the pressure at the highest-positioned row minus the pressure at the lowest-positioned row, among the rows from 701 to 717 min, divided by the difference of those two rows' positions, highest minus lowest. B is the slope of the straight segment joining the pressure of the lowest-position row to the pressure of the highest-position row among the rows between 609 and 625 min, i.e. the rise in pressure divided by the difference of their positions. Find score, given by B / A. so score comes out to -9.9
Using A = 0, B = 2.7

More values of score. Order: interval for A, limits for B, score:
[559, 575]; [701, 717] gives 0.0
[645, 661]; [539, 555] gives 0.2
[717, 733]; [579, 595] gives -5.7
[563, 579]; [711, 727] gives 0.9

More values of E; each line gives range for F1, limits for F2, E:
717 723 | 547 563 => -5.48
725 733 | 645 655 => -5.48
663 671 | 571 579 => -5.13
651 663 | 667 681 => -5.51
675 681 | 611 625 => -4.85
